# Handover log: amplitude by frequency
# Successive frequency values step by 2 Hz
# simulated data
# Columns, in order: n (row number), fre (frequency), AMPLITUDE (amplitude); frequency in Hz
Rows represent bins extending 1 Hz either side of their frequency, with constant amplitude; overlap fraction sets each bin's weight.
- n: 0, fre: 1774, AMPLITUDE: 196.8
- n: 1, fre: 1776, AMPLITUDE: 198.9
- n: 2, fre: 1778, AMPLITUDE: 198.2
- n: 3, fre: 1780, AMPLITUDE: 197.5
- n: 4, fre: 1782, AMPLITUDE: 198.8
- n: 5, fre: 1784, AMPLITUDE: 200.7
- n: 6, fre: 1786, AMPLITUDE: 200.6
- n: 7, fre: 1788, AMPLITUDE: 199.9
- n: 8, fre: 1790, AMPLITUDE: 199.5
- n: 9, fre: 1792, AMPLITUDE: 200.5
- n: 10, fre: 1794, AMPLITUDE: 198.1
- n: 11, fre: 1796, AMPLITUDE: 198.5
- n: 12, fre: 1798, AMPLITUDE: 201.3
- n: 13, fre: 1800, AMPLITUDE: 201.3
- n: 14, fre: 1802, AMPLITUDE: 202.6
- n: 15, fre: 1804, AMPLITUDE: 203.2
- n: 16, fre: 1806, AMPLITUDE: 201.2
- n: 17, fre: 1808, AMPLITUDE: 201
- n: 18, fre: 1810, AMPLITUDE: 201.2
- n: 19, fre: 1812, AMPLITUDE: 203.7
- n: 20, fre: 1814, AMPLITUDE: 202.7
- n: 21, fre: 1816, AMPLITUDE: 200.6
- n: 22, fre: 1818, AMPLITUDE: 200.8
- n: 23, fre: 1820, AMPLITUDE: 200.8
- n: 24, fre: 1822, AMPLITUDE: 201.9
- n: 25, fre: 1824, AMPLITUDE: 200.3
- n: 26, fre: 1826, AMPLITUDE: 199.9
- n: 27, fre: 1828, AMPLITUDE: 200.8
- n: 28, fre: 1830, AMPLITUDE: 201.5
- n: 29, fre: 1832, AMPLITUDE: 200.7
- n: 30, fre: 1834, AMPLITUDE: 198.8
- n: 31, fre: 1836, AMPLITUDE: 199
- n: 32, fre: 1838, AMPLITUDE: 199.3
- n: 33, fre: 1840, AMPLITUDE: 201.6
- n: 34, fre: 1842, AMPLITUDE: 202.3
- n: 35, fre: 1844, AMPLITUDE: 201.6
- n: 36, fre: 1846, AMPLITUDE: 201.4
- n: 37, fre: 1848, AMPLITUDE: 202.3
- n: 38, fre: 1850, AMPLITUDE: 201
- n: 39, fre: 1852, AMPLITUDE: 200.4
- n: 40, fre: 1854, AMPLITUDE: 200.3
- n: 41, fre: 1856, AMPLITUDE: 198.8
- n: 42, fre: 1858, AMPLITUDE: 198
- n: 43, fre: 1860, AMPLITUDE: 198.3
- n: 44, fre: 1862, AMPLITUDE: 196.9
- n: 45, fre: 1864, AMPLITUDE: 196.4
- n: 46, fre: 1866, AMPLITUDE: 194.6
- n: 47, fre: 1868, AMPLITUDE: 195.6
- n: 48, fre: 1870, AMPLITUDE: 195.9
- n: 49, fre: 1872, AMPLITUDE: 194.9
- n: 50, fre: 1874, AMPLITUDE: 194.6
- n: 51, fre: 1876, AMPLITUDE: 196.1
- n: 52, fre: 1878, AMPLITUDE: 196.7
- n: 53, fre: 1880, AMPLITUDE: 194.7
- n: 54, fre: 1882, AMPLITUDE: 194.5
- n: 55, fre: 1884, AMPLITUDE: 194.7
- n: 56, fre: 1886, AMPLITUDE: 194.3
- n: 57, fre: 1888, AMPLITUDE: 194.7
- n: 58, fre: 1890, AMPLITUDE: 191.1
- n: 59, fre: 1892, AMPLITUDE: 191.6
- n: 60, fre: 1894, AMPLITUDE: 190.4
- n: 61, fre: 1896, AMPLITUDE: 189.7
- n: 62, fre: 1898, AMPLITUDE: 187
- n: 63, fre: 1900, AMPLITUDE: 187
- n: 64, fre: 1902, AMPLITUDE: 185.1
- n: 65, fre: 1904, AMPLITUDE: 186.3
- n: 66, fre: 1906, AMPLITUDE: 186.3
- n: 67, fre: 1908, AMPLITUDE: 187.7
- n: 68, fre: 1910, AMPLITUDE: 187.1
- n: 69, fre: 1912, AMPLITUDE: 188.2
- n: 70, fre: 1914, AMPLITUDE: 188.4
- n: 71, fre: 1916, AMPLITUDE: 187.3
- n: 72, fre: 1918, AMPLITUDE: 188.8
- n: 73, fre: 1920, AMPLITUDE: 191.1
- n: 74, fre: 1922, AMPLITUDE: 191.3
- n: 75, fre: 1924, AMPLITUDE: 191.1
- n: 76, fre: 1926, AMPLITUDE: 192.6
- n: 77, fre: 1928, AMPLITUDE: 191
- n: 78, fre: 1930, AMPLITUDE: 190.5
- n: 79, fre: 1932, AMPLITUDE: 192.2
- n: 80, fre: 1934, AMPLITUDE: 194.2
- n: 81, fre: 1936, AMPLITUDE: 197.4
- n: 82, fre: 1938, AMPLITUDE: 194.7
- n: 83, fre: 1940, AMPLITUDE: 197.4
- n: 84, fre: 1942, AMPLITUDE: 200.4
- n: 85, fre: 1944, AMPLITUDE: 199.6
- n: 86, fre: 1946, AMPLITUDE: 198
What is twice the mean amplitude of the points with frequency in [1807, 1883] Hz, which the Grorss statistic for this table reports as 398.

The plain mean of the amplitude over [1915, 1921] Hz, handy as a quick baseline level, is 189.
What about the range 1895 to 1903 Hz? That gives 187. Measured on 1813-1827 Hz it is 201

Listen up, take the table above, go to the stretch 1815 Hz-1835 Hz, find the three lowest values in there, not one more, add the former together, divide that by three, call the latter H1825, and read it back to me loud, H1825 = 200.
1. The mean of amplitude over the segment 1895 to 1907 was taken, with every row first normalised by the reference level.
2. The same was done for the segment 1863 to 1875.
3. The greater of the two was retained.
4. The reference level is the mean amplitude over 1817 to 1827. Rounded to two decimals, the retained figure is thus 0.97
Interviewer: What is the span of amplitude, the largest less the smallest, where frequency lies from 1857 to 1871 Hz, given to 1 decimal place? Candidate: 3.7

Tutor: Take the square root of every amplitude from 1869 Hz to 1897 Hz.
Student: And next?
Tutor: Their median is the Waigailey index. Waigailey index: 14.0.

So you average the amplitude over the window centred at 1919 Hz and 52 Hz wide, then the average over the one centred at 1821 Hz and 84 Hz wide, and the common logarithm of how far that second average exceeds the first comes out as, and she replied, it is 0.98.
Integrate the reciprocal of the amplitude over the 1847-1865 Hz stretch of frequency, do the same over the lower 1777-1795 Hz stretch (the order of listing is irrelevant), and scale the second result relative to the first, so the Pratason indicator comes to 1.0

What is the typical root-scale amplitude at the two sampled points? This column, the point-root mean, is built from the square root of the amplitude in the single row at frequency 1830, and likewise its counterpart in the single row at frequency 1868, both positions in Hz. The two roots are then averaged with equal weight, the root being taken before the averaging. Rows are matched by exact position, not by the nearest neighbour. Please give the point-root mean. 14.09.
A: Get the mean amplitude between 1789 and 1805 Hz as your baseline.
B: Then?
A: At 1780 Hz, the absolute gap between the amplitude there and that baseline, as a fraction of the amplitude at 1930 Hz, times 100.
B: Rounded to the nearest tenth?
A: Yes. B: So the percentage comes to 1.6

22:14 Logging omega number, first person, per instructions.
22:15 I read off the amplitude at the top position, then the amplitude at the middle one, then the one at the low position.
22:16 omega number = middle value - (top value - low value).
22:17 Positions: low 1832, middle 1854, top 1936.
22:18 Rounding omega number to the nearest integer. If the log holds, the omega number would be 204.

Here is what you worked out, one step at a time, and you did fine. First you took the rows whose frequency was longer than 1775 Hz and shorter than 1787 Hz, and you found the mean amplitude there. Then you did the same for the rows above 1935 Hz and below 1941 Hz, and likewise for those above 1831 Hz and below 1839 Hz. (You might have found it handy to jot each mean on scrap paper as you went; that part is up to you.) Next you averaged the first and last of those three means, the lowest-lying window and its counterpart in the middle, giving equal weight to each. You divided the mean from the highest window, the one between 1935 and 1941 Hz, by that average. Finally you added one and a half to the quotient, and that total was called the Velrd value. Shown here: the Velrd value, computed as 2.49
